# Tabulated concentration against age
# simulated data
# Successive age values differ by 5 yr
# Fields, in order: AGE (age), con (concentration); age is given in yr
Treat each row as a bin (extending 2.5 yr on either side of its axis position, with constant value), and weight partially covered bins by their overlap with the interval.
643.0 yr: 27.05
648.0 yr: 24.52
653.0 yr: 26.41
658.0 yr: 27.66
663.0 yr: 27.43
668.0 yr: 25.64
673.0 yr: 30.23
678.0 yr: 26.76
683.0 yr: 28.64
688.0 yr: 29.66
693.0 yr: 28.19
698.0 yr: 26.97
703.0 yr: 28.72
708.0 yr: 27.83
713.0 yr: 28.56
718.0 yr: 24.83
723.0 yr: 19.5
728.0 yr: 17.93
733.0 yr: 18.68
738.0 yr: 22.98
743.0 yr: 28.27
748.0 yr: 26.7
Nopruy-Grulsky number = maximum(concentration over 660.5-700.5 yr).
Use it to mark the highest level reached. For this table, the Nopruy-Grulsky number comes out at 30.23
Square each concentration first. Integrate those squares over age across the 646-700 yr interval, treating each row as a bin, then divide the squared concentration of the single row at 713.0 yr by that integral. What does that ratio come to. 0.020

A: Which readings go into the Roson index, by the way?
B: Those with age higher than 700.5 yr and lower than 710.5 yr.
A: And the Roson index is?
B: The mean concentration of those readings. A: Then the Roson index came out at 28.3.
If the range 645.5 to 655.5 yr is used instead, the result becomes 25.5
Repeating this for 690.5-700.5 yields 27.6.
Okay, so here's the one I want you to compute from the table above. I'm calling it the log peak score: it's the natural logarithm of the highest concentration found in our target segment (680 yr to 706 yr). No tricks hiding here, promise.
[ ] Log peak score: 3.39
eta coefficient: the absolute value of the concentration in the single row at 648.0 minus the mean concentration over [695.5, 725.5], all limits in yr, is 1.5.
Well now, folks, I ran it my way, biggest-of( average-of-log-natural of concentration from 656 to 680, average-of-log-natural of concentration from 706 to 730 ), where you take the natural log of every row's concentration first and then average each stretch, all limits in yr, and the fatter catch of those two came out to 3.31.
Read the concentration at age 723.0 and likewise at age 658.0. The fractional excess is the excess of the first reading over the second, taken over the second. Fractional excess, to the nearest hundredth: -0.30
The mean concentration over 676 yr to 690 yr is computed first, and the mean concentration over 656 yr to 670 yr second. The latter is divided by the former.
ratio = 0.95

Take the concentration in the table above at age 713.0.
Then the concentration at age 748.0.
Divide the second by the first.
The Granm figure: 0.93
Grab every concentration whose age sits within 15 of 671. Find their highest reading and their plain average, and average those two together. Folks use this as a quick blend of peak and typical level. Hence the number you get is 29.0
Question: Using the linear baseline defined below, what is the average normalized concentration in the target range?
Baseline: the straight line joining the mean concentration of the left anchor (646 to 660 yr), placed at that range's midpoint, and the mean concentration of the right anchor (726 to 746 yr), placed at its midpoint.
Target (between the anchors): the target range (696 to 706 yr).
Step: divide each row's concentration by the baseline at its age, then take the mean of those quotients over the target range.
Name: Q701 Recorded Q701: 1.17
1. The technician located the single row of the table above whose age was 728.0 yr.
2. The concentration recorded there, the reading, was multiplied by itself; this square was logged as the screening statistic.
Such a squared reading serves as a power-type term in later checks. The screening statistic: 321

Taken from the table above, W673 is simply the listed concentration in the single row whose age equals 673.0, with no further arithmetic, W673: 30.23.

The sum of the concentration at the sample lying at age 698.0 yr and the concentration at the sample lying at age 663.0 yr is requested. 54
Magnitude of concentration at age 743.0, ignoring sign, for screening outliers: 28.3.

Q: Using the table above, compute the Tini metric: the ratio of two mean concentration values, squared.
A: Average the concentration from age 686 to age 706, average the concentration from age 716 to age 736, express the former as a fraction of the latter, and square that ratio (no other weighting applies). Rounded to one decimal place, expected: 2.0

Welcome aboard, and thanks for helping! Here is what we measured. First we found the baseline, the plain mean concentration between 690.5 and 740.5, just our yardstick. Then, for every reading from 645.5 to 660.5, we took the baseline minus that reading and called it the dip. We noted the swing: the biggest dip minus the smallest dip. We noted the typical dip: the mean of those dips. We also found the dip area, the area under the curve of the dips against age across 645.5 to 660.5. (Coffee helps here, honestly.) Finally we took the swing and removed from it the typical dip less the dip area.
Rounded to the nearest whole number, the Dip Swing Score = -22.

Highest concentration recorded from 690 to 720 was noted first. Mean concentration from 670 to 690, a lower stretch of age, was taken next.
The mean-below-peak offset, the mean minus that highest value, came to 0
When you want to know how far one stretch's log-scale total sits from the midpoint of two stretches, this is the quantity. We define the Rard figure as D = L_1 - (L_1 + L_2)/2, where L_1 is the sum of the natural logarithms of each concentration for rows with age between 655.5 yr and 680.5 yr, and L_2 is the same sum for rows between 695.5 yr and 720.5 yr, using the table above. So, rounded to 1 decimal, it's 0.0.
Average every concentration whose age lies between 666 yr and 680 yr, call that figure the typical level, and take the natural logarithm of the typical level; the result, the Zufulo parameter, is 3.32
